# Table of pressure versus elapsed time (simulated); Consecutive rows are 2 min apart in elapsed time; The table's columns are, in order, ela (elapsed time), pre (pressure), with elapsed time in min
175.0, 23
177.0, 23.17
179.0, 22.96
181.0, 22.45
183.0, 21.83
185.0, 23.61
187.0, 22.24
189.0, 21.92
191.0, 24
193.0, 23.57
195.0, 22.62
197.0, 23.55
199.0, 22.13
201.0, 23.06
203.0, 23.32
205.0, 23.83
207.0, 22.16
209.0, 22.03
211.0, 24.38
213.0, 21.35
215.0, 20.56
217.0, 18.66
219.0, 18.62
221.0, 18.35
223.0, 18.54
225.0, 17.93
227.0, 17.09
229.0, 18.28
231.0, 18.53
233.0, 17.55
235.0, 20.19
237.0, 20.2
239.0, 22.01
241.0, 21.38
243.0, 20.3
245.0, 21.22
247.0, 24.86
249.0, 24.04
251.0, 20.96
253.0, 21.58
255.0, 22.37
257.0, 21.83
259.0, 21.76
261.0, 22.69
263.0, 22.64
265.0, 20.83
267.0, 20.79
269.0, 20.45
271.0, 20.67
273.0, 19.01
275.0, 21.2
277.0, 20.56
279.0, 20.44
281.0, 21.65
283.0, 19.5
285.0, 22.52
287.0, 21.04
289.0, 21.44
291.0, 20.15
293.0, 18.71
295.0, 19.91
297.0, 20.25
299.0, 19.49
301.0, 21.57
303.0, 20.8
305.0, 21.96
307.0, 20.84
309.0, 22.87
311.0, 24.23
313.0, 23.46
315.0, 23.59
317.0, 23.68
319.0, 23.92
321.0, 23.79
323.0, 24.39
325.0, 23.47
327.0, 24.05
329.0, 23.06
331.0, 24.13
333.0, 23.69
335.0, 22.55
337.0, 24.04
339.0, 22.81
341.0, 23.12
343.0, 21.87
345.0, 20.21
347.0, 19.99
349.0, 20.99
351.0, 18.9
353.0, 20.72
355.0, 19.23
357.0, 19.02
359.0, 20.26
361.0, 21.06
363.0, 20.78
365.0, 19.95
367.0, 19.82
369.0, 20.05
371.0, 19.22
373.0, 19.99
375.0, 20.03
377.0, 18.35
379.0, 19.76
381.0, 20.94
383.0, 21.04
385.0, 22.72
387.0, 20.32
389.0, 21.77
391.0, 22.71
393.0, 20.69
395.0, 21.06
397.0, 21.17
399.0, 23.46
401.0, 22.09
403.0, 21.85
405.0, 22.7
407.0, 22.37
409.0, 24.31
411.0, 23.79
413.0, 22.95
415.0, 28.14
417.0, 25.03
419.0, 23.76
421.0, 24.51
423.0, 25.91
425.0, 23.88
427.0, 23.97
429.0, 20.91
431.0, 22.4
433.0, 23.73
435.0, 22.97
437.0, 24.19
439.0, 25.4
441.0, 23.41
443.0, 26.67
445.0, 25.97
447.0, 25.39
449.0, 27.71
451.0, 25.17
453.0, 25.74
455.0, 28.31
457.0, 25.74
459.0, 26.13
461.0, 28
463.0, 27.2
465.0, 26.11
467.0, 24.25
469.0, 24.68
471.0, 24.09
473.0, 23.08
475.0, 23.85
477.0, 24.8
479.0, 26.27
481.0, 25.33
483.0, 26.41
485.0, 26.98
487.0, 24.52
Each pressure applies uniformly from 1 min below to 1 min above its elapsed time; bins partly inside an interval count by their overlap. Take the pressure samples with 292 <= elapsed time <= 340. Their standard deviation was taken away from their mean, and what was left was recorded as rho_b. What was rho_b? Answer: 20.9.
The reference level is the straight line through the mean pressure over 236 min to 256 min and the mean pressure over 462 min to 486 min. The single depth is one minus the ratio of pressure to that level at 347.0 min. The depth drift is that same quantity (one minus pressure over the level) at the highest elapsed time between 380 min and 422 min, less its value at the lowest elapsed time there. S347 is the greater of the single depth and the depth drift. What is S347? 0.145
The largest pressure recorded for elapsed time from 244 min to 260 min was 24.86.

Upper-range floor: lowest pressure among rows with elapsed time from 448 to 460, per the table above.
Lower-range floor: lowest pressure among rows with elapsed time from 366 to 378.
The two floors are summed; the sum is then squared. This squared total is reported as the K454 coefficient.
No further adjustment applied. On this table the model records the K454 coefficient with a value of 1894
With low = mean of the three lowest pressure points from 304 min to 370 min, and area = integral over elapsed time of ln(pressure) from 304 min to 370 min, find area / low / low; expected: 0.56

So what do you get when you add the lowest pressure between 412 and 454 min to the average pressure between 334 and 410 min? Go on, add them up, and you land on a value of 42.0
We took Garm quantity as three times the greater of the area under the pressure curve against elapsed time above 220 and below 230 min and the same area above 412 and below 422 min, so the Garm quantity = 746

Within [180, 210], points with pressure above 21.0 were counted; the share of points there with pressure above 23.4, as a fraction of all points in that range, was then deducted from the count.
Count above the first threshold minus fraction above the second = 15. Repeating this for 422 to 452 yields 13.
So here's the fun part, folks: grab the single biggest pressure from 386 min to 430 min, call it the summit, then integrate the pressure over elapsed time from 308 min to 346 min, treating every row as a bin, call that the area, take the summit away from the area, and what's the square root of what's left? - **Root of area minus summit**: 29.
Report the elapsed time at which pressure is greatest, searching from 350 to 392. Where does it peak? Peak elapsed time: 385.0 min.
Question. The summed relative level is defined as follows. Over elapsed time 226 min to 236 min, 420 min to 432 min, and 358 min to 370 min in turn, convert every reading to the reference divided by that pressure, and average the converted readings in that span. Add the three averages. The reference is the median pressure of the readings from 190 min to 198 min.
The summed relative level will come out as 3.45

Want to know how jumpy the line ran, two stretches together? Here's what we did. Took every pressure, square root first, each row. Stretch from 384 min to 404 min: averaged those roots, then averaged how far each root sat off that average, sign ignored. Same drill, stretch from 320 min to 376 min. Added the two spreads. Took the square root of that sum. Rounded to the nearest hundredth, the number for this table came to 0.51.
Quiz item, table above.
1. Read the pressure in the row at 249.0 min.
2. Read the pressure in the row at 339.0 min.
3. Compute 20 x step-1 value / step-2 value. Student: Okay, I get 21.1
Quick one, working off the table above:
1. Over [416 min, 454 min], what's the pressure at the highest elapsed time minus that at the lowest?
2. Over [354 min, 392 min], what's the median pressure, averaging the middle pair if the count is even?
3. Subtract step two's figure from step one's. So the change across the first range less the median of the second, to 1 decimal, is -19.3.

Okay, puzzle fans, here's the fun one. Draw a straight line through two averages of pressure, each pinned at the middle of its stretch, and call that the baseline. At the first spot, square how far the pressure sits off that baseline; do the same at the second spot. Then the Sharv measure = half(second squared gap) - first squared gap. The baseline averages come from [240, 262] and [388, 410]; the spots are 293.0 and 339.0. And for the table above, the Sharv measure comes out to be -11.4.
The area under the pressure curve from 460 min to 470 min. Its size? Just 260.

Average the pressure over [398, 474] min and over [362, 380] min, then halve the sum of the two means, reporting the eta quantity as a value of 22.2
